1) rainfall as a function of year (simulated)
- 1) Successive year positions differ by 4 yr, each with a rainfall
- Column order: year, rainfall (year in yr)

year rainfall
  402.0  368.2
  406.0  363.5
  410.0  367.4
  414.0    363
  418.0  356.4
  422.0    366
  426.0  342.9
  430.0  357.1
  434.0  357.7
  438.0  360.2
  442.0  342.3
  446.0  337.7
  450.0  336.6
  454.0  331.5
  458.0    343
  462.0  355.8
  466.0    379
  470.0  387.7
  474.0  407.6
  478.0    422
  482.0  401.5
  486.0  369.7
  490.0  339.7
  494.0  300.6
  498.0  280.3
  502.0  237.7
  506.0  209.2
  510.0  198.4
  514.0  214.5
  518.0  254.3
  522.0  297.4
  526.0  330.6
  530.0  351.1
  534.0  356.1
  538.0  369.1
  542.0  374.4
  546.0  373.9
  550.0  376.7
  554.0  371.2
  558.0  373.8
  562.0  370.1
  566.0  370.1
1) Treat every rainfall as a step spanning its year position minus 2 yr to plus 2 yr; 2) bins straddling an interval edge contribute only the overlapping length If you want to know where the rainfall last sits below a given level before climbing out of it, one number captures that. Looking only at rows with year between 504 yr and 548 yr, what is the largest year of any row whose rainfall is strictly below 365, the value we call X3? 534.0 yr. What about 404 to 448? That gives 446.0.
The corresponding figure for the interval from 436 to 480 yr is 462.0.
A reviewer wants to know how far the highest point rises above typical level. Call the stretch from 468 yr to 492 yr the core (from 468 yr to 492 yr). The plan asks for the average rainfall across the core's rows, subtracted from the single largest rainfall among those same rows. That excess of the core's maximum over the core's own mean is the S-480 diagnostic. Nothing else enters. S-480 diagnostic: 34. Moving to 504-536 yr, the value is 80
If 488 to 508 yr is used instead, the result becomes 66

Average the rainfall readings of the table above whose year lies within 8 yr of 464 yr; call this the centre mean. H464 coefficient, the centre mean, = 366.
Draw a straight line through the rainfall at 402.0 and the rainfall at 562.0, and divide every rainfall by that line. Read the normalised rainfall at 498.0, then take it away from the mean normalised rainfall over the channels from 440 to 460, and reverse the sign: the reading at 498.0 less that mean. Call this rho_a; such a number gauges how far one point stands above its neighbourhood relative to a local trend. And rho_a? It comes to -0.2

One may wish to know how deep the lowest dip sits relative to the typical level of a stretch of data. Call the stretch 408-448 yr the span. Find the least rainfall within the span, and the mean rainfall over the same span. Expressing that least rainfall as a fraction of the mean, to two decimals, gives 0.95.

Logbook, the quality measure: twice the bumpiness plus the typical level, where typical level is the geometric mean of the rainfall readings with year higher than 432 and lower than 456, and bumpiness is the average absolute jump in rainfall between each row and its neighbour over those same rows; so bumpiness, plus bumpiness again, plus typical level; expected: 357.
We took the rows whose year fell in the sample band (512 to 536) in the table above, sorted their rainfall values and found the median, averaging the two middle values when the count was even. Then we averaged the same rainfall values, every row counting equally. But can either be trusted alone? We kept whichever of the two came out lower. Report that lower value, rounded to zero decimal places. 301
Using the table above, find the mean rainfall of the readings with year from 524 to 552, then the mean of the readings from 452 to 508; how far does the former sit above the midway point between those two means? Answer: 11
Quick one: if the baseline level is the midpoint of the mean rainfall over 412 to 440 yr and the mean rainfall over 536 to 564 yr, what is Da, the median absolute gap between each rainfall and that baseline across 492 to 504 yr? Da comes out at 85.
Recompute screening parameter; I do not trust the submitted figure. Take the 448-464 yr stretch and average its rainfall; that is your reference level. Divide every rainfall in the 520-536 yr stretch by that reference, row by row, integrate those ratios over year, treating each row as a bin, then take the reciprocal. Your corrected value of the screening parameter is 0.064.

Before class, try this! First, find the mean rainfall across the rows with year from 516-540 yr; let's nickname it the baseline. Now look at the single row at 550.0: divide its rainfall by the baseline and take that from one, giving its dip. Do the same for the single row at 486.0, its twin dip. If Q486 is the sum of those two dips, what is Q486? -0.287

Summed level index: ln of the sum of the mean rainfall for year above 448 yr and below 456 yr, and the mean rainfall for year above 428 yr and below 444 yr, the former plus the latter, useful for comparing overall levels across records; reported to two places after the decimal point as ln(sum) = 6.53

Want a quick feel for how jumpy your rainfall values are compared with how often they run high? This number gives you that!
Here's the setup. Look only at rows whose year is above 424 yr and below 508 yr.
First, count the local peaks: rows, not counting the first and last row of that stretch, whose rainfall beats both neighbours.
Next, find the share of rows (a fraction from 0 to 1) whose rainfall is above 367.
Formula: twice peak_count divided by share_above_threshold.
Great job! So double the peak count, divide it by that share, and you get 14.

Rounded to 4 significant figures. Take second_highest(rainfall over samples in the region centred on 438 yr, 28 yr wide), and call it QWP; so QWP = 357.7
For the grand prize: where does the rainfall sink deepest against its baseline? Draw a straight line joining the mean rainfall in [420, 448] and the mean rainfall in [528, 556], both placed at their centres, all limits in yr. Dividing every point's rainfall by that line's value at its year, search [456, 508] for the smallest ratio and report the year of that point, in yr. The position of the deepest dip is 506.0 yr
